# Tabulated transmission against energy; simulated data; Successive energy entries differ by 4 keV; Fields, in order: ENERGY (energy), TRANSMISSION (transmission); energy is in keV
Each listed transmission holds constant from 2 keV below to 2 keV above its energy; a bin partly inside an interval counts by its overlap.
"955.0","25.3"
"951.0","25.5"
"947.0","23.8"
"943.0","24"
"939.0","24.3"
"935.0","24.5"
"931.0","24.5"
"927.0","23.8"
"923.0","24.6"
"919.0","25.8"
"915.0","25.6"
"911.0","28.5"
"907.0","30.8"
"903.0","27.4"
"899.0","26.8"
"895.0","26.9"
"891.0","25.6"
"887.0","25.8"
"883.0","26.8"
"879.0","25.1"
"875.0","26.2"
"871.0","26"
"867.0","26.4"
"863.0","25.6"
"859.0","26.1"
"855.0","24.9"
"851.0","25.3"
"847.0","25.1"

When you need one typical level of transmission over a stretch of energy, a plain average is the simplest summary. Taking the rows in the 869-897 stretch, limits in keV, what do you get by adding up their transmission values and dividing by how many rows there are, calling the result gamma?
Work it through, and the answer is 26.1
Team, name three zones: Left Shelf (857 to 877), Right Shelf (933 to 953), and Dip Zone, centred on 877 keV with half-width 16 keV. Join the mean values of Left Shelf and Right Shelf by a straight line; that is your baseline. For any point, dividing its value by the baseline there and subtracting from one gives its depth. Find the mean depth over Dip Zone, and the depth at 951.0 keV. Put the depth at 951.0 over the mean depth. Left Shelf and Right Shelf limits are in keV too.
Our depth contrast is 14.1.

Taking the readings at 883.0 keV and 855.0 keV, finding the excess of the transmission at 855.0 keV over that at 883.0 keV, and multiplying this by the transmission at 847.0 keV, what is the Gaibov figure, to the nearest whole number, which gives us -48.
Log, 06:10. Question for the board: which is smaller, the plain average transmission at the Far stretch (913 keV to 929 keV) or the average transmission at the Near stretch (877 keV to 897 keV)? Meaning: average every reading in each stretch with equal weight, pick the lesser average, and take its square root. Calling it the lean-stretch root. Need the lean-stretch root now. 4.99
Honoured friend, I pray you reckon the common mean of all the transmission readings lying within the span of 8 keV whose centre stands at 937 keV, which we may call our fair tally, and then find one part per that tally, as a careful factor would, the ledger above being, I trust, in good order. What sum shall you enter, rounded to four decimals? 0.0410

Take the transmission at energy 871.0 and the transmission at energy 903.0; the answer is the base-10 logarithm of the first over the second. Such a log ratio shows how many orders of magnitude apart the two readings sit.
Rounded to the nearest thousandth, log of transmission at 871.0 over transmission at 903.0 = -0.023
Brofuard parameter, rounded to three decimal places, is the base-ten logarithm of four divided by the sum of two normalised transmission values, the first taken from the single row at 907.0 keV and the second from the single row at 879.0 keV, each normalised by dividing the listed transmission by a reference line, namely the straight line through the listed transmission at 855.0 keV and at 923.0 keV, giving 0.248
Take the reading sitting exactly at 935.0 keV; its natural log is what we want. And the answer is 3.20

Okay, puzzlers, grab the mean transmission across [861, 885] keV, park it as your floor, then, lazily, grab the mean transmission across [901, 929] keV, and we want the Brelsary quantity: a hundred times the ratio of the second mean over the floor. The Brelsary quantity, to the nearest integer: 102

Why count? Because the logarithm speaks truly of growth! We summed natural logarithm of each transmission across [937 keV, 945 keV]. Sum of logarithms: 6.37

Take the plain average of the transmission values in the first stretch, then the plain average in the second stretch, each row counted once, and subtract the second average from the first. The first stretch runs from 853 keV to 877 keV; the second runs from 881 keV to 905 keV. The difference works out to -0.68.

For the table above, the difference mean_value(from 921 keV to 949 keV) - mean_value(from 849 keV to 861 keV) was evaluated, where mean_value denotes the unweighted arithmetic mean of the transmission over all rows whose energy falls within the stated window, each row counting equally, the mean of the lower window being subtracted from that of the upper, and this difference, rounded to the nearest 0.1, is -1.2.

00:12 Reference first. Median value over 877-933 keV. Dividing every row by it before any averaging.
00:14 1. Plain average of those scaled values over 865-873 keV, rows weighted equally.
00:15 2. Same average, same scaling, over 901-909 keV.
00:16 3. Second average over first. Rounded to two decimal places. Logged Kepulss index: 1.11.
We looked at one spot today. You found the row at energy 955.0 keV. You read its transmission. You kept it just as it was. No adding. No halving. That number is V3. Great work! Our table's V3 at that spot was 25.3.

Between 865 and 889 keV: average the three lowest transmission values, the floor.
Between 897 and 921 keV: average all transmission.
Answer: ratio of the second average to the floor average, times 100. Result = 107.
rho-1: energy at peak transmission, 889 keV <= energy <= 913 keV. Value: 907.0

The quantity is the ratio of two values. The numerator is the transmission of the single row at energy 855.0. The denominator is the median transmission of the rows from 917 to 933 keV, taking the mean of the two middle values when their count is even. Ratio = 1.01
